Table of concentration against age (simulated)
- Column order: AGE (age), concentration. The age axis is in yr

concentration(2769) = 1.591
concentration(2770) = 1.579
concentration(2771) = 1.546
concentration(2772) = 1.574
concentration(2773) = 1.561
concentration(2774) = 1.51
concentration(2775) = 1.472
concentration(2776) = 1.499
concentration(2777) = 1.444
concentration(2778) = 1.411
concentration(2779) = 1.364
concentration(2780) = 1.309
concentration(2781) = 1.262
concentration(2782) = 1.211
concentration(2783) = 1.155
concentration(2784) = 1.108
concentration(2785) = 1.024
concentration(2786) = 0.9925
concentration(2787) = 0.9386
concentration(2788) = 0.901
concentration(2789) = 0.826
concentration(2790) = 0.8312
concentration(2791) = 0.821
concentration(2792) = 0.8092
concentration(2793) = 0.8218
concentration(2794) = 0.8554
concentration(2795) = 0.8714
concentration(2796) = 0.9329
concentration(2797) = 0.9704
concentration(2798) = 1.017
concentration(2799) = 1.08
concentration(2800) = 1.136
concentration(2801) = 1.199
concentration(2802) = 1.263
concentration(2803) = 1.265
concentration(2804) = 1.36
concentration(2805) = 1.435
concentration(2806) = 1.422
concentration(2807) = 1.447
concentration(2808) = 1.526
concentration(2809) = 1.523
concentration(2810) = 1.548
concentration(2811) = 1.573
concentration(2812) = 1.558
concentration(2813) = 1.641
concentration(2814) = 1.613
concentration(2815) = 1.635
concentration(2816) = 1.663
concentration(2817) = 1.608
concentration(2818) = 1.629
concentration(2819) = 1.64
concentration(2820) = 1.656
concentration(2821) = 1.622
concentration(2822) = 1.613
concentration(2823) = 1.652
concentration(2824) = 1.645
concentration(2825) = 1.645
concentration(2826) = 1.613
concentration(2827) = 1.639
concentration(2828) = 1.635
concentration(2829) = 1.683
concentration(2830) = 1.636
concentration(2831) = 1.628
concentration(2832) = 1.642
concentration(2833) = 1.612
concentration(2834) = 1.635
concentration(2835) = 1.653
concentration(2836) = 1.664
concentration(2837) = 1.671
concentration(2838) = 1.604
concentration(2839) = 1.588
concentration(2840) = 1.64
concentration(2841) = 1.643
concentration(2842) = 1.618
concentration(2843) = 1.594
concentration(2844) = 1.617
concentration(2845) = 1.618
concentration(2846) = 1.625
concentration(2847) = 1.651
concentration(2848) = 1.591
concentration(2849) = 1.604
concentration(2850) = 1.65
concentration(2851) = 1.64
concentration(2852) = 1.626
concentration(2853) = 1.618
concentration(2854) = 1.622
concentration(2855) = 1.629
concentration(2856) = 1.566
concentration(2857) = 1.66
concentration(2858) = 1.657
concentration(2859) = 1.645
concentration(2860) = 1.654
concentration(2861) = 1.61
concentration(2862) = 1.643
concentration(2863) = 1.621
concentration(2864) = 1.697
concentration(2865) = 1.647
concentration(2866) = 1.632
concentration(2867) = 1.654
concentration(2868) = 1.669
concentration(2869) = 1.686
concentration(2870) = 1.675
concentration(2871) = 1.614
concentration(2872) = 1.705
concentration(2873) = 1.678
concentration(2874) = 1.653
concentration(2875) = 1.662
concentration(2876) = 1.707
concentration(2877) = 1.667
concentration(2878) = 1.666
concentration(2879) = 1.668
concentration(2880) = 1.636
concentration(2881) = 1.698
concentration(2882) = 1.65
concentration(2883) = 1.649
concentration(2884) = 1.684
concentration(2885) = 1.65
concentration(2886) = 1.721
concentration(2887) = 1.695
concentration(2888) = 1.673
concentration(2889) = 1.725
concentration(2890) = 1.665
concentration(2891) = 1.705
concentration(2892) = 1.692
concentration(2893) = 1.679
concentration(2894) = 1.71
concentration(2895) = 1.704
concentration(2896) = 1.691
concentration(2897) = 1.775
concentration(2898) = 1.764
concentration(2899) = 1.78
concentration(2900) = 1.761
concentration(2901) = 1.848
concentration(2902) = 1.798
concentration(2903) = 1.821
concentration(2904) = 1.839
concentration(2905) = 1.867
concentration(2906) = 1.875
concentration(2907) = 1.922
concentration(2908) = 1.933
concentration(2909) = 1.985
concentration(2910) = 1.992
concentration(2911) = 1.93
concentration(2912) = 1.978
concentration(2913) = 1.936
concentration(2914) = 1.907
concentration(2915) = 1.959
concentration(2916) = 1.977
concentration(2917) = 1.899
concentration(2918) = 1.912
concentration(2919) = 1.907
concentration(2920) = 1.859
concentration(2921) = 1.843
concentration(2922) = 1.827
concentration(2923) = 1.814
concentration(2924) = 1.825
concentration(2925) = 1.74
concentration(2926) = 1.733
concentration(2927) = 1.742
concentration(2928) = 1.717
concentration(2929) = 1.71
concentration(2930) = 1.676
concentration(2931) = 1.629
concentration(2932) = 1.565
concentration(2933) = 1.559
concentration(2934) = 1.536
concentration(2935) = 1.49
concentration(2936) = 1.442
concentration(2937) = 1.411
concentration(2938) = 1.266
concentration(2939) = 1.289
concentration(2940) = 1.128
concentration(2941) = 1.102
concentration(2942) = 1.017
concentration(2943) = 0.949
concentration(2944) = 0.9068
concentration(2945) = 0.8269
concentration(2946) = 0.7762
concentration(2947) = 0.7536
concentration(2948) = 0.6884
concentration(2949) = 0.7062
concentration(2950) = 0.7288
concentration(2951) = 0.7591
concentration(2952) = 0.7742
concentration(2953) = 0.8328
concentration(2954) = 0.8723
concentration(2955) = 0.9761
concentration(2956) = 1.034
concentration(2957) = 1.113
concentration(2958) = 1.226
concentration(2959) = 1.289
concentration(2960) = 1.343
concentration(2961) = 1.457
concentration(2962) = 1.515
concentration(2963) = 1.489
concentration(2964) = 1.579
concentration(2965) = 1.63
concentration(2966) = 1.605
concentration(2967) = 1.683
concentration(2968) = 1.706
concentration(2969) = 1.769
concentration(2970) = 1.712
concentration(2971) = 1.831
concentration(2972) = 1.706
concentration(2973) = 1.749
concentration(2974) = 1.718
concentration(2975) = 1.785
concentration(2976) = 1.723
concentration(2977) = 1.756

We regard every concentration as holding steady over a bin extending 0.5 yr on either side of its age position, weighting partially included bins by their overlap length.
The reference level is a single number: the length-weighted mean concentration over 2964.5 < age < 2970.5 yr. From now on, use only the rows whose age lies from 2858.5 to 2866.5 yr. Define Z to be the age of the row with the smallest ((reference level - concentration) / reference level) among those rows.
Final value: 2864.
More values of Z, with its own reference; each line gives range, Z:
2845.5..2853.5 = 2847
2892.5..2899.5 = 2899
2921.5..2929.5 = 2922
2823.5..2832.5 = 2829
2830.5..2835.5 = 2835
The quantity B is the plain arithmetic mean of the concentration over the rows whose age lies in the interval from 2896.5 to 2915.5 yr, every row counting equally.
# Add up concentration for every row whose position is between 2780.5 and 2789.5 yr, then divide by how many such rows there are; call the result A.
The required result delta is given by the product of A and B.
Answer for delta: 2.0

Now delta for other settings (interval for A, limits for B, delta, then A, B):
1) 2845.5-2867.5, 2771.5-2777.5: 2.5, 1.6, 1.51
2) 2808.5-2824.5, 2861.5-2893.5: 2.7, 1.6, 1.67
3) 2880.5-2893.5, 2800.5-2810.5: 2.4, 1.7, 1.40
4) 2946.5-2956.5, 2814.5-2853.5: 1.3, 0.8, 1.63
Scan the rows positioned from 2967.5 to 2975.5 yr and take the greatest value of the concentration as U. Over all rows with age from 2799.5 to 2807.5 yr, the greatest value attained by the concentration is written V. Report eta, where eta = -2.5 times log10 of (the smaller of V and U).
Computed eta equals -0.4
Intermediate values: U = 1.831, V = 1.447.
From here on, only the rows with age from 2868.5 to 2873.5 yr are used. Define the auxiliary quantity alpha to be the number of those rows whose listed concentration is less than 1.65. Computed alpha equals 1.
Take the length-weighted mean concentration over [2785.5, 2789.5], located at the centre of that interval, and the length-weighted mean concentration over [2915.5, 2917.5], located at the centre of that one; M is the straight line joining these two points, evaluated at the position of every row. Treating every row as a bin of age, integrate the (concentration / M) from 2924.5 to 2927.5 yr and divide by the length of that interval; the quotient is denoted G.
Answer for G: 0.86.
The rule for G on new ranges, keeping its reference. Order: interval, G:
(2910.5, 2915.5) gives 1.02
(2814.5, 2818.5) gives 1.43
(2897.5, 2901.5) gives 0.99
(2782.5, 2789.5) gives 1.10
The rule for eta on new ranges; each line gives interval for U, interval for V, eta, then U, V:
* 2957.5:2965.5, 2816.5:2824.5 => -0.5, 1.63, 1.656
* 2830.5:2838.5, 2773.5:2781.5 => -0.4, 1.671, 1.51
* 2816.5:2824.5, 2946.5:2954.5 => 0.1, 1.656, 0.8723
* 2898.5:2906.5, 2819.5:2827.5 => -0.5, 1.875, 1.656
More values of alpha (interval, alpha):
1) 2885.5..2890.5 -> 0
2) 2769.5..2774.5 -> 5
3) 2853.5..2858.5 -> 3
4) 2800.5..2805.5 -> 5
